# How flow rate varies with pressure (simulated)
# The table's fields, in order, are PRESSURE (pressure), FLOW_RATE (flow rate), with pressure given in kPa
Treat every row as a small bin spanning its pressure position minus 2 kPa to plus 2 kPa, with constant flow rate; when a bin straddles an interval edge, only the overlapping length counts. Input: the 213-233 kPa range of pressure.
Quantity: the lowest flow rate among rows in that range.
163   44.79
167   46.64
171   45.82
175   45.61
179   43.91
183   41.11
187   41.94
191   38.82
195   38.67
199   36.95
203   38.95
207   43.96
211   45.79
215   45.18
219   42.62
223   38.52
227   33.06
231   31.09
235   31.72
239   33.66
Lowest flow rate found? 31.09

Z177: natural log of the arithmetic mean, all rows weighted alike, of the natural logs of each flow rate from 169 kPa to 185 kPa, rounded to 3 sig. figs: 1.33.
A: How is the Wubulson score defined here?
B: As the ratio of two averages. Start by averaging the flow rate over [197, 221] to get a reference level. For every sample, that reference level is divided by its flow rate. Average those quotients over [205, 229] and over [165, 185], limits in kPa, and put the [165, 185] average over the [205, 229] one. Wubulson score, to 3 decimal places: 0.920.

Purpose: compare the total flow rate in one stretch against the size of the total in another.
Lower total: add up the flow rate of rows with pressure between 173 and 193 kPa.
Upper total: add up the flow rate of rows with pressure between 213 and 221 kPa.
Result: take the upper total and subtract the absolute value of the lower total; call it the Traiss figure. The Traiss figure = -124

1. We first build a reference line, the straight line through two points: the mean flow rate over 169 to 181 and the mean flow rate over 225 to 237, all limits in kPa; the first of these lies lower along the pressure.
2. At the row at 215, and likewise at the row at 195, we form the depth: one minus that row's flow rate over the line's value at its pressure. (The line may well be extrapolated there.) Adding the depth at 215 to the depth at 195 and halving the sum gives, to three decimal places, -0.111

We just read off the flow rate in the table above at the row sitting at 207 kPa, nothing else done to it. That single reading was 43.96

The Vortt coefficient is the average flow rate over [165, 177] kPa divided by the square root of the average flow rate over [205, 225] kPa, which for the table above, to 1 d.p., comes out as 7.0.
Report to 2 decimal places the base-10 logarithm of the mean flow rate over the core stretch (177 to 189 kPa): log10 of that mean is 1.63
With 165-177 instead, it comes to 1.66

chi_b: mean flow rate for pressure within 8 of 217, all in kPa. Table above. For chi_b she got 43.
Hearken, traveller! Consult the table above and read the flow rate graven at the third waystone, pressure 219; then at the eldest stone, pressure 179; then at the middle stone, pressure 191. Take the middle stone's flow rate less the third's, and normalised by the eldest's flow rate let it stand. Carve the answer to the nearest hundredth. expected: -0.09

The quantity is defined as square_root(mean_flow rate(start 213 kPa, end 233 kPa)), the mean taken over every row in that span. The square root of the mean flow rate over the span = 6.17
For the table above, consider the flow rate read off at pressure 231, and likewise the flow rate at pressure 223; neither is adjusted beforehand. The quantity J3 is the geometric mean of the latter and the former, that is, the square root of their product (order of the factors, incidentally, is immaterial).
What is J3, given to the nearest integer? 35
